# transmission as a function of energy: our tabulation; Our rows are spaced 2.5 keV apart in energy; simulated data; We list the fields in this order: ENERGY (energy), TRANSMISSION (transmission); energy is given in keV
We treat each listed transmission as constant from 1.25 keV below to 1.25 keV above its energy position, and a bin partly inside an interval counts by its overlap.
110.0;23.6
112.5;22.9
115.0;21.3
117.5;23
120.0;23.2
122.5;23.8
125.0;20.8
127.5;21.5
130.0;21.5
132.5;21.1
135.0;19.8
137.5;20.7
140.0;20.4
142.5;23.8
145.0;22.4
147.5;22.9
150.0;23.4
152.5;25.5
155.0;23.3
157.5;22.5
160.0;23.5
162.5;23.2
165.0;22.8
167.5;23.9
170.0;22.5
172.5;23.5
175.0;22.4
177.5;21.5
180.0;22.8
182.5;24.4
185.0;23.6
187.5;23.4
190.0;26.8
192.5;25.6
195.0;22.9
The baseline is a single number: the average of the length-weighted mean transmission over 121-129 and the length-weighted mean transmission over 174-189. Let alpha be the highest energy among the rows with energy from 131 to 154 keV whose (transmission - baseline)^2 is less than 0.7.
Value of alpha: 150.0 keV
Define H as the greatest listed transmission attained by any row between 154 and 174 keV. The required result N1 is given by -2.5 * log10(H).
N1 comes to -3.45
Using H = 23.9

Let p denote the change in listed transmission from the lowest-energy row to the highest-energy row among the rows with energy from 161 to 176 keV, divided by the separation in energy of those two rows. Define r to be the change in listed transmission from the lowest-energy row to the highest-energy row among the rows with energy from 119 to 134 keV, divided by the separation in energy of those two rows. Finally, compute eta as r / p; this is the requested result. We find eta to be 3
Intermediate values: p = -0.06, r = -0.17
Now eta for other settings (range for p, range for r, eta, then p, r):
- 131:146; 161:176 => -1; 0.10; -0.06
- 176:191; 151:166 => -1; 0.42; -0.22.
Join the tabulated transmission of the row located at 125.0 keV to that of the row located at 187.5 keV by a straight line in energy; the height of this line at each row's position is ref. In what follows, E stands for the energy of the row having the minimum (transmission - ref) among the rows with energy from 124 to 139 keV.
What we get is 135.0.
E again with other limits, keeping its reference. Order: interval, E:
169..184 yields 177.5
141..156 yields 145.0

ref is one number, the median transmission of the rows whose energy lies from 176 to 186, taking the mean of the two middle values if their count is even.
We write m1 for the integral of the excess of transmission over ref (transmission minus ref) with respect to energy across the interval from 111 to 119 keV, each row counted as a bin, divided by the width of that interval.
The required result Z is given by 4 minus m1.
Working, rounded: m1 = -0.7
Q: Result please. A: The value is 4.7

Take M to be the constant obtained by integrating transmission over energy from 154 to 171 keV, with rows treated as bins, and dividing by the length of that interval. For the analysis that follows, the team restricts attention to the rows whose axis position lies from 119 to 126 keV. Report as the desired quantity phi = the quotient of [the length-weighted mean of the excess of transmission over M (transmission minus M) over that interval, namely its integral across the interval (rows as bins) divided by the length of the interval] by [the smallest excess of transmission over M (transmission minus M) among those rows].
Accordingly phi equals 0.2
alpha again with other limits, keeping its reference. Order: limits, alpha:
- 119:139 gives 120.0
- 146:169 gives 165.0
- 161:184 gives 180.0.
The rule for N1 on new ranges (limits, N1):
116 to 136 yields -3.44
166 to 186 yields -3.47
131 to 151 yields -3.44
